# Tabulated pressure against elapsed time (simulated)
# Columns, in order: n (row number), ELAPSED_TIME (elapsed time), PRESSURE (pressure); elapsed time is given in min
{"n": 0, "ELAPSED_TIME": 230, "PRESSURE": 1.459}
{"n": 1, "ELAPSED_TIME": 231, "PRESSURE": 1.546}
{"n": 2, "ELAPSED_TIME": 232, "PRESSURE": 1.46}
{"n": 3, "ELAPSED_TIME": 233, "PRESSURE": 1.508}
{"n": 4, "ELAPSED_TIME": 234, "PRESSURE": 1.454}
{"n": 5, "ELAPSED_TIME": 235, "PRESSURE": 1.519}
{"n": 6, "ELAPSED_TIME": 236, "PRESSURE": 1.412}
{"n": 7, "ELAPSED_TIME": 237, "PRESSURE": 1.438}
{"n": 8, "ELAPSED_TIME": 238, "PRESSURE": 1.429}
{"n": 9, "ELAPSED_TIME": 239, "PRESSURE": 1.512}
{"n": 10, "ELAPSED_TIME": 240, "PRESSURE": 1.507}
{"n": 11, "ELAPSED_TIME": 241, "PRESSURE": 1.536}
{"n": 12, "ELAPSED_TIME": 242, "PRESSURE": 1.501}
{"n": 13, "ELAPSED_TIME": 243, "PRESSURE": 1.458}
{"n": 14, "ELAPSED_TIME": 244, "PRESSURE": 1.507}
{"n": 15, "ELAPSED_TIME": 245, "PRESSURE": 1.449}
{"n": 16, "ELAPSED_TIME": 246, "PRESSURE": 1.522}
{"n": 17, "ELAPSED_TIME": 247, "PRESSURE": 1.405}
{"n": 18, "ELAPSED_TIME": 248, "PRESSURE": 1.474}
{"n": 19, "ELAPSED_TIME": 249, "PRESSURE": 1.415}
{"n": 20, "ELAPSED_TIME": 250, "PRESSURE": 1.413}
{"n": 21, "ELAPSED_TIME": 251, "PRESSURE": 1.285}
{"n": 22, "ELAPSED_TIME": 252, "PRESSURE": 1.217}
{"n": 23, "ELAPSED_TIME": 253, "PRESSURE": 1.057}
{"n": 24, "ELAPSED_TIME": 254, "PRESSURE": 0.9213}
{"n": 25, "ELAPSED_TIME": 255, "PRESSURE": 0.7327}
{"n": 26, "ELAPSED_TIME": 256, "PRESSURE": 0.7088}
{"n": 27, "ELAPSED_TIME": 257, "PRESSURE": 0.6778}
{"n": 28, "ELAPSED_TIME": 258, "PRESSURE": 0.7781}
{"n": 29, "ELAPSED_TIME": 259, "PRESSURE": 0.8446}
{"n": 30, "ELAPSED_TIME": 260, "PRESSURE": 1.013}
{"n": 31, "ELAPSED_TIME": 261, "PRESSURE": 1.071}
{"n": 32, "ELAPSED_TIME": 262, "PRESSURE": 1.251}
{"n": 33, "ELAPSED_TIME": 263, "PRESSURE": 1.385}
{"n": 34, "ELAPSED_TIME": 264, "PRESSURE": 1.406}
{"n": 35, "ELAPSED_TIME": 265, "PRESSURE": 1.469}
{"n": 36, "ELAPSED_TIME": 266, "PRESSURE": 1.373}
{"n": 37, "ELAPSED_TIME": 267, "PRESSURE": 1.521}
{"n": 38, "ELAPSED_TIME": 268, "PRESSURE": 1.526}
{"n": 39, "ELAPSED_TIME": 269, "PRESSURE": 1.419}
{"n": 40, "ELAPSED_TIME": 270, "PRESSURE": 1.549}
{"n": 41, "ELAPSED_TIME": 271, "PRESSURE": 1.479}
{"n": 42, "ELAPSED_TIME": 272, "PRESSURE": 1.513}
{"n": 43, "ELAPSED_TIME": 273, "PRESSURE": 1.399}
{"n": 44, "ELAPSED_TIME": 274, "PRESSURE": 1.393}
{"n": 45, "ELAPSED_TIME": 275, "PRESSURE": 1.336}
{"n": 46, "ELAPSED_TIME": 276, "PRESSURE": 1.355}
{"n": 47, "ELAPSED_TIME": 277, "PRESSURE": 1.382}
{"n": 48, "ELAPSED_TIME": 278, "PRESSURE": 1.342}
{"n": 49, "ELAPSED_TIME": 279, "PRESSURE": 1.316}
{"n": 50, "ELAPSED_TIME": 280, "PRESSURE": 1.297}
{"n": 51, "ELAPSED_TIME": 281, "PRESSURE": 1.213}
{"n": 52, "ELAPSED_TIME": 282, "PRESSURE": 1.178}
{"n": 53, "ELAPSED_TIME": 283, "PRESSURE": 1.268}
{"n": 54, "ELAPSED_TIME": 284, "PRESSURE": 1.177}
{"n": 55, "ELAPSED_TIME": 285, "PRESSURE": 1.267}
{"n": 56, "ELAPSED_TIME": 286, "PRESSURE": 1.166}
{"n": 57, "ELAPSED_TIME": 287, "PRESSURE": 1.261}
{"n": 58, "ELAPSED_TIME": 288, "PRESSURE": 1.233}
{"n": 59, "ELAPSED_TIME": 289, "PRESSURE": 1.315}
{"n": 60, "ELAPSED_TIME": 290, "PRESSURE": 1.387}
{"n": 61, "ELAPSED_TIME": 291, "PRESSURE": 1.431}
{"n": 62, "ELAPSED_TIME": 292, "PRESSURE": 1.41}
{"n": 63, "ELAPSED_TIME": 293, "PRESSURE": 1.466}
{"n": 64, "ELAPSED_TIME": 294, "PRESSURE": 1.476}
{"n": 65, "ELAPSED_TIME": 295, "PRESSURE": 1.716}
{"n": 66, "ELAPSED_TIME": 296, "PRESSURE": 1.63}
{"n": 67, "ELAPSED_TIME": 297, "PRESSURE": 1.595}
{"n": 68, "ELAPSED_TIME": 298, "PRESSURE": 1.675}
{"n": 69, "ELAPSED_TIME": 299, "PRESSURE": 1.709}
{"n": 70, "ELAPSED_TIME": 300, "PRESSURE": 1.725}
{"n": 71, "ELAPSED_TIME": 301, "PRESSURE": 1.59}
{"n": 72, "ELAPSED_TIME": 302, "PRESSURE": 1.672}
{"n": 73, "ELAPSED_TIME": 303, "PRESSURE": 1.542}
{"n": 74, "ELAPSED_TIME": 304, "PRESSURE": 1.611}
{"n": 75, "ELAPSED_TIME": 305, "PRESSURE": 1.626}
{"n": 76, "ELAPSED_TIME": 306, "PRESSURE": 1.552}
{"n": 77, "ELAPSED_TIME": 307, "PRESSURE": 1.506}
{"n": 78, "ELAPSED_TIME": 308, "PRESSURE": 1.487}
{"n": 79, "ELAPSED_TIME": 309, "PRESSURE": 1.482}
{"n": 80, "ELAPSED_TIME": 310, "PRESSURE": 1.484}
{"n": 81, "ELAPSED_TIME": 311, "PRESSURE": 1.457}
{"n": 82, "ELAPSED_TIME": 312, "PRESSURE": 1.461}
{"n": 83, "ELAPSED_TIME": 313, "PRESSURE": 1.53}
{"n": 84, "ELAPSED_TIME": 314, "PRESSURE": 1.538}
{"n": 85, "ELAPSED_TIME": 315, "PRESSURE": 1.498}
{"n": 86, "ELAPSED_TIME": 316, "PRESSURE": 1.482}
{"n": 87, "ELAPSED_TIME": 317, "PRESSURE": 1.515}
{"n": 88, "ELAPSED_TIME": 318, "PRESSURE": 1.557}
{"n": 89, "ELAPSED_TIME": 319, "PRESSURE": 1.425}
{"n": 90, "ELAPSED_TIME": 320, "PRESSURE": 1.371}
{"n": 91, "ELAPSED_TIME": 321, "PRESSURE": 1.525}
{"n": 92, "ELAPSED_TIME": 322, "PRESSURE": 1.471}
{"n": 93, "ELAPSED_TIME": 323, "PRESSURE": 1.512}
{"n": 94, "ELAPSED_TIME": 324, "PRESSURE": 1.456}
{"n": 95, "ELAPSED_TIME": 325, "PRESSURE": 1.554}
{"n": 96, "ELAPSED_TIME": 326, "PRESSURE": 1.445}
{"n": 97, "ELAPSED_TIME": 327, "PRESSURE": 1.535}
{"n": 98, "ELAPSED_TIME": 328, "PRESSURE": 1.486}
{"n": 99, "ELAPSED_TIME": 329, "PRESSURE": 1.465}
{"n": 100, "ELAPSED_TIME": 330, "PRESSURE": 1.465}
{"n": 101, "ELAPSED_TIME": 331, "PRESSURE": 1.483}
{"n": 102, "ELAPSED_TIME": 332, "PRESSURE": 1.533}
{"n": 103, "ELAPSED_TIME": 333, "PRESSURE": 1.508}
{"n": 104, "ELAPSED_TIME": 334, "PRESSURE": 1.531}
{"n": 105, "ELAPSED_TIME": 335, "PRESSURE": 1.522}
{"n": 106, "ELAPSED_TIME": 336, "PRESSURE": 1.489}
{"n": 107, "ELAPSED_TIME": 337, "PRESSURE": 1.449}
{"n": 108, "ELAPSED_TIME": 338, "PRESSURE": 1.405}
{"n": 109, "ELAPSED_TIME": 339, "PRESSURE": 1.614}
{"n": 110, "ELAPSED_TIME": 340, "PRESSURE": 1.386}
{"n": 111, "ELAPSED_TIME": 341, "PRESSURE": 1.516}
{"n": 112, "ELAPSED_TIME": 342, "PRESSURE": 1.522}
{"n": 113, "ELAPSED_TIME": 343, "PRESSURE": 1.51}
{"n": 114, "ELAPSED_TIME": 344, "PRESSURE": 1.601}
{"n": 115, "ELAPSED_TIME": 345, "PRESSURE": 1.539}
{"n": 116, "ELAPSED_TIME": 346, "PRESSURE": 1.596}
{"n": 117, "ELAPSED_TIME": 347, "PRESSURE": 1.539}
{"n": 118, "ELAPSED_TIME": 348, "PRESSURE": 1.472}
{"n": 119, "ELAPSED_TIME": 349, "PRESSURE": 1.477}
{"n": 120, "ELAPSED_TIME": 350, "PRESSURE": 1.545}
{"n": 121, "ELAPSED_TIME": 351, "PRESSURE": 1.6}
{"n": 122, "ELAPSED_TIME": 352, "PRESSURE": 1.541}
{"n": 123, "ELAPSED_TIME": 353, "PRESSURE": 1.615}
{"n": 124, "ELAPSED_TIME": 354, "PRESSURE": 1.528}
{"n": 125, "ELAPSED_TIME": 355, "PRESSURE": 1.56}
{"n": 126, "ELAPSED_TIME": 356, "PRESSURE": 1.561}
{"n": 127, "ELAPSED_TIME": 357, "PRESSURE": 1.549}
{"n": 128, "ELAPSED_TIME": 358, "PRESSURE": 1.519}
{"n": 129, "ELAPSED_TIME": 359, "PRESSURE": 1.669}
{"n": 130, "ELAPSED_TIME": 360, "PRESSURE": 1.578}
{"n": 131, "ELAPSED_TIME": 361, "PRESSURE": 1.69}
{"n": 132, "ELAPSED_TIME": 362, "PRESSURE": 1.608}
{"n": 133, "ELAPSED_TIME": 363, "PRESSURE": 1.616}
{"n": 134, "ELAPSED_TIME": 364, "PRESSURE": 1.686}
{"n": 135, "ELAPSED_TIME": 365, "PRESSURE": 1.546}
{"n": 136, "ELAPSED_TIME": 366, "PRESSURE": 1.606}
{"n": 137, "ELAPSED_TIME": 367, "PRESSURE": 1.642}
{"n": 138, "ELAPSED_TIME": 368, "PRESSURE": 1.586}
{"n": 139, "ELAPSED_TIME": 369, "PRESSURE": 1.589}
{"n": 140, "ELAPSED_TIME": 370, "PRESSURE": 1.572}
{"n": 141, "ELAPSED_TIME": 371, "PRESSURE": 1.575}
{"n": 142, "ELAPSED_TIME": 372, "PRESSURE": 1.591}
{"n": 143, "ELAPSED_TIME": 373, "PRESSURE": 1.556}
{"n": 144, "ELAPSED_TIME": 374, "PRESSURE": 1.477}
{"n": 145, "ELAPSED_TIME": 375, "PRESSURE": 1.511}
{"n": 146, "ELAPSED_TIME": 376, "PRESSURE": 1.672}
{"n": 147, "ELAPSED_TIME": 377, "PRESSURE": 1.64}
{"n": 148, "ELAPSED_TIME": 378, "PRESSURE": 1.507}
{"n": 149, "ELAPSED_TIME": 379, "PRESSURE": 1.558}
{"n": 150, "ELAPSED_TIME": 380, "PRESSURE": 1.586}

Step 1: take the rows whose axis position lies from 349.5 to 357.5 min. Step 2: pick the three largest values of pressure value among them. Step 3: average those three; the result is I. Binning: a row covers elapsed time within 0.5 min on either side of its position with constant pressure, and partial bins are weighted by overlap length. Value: 1.59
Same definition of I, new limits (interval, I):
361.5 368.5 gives 1.65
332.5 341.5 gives 1.56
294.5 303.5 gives 1.72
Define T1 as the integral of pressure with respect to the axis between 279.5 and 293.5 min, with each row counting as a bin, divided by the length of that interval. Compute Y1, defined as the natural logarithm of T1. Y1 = 0.26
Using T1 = 1.29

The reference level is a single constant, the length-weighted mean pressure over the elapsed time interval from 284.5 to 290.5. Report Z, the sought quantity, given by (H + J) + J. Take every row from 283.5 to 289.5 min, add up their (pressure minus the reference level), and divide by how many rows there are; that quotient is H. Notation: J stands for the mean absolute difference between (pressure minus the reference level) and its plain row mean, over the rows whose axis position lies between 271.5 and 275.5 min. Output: 0.07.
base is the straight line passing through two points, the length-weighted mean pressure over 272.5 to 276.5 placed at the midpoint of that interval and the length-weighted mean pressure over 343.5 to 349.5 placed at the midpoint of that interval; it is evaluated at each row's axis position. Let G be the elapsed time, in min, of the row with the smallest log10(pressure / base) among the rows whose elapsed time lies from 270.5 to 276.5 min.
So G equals 275 min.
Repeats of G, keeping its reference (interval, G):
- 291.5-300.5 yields 292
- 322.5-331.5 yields 326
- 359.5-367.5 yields 365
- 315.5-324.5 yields 320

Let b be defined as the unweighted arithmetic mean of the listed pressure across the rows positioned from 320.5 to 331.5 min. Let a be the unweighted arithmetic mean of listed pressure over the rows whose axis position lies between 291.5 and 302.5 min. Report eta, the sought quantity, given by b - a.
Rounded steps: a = 1.61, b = 1.49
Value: -0.12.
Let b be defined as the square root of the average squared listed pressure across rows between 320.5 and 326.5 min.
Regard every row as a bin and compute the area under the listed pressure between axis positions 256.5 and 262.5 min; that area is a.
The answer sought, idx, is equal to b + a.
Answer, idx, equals 7.1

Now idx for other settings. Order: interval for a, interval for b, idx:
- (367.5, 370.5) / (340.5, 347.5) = 6.3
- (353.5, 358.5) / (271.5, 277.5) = 9.1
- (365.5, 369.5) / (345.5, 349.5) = 7.9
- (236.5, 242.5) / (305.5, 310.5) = 10.4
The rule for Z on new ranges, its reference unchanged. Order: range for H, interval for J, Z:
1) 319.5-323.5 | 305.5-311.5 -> 0.24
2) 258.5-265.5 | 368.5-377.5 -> 0.02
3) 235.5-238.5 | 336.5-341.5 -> 0.30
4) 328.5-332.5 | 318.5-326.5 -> 0.31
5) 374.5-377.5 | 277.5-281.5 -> 0.42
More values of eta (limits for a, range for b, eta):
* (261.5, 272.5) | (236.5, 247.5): 0.03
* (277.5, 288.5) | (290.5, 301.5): 0.34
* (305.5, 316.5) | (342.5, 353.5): 0.05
